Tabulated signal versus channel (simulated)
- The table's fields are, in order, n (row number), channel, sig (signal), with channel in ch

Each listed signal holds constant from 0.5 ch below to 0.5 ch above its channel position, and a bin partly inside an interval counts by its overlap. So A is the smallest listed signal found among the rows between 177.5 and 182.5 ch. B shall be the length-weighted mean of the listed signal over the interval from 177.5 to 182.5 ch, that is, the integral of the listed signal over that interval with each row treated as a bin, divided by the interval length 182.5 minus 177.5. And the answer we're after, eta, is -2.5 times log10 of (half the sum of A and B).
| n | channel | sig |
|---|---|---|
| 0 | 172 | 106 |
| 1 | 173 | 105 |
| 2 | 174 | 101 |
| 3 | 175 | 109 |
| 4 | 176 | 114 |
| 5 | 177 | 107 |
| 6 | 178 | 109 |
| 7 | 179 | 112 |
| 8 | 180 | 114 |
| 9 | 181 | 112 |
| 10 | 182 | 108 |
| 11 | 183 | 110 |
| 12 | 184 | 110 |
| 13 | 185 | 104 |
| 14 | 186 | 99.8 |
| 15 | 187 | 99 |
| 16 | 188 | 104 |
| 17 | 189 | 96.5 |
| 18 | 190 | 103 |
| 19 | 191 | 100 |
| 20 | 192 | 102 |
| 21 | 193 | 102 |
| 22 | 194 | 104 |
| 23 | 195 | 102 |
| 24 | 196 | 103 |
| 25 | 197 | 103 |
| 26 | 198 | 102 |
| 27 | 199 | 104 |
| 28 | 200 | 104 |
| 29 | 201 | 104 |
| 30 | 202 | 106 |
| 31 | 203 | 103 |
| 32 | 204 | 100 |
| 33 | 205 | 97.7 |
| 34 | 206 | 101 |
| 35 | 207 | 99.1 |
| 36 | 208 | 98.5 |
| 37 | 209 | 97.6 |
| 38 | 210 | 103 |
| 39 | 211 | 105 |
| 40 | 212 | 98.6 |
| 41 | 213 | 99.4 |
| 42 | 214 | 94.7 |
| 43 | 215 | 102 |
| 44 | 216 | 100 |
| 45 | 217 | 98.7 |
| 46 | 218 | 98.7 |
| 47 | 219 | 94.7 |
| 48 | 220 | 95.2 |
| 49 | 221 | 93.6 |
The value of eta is -5.10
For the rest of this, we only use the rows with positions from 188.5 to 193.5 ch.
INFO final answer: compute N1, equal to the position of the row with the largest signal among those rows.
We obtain 190 ch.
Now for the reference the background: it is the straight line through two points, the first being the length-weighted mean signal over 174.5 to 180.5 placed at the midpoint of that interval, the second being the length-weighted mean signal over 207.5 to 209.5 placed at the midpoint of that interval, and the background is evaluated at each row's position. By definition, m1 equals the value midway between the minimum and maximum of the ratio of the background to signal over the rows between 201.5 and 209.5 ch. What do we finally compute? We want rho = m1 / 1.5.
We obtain 0.656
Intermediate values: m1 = 0.98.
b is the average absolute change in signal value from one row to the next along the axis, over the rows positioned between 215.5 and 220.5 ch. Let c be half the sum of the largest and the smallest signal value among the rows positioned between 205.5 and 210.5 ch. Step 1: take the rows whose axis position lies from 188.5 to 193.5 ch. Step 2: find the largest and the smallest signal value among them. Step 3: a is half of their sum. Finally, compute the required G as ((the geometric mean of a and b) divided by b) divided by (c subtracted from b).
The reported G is -0.08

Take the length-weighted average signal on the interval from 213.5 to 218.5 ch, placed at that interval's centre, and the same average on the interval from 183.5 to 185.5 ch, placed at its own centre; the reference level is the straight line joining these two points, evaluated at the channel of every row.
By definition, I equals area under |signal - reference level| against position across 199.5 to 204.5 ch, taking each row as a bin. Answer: 8.6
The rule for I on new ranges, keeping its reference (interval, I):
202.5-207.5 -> 9.2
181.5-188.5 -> 25.0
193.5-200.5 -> 7.9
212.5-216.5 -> 8.9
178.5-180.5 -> 9.4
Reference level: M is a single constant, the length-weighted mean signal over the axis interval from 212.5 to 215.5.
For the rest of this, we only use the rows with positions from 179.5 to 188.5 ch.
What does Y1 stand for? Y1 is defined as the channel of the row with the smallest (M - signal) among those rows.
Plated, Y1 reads 180 ch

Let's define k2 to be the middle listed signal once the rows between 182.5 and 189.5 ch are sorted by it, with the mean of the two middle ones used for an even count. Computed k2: 104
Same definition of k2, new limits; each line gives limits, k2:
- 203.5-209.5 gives 99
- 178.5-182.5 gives 112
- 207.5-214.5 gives 99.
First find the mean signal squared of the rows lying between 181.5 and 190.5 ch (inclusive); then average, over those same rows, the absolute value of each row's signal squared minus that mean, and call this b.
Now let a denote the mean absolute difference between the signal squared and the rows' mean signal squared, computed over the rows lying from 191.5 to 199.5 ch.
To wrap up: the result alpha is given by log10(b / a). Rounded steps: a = 154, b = 780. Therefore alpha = 0.70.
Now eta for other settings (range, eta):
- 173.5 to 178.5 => -5.05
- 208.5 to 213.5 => -4.99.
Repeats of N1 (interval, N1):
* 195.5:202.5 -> 202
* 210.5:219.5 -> 211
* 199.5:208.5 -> 202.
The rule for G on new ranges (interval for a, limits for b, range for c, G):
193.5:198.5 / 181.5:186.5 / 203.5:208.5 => -0.06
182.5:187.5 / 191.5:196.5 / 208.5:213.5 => -0.09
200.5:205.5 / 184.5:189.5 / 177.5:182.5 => -0.05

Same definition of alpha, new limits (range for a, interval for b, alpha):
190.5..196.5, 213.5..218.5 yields 0.28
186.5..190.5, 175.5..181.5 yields -0.07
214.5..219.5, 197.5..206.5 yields 0.07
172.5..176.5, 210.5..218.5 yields -0.35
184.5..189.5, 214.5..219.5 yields -0.19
